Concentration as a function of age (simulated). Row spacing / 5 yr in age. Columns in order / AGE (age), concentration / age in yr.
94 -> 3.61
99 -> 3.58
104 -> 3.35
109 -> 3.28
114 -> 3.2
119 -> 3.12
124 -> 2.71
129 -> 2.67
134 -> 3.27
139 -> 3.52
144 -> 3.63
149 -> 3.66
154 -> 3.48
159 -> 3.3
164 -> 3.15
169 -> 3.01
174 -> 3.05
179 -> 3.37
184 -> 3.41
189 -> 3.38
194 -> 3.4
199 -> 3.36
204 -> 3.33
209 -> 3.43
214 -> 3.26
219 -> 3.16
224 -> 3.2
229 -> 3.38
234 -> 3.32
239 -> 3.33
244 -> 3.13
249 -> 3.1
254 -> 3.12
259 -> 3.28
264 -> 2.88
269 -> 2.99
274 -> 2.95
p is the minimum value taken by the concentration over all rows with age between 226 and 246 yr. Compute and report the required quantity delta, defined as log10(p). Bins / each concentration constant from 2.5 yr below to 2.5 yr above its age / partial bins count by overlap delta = 0.50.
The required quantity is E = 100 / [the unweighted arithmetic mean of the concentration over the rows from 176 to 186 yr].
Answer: 29.5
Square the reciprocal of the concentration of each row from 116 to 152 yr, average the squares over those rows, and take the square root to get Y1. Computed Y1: 0.317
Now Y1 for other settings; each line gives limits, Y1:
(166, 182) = 0.319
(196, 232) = 0.303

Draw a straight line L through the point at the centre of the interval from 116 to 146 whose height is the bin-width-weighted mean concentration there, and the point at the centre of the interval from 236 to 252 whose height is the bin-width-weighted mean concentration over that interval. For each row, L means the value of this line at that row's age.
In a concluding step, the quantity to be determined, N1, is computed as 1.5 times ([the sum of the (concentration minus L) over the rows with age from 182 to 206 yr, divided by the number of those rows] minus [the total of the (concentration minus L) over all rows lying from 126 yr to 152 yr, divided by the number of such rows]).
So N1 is 0.0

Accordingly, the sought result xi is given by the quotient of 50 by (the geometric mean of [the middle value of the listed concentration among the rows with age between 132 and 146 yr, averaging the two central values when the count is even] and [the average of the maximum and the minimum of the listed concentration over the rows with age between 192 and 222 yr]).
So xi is 14.7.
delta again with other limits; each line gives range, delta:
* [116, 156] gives 0.43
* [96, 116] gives 0.51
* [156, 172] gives 0.48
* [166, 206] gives 0.48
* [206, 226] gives 0.50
